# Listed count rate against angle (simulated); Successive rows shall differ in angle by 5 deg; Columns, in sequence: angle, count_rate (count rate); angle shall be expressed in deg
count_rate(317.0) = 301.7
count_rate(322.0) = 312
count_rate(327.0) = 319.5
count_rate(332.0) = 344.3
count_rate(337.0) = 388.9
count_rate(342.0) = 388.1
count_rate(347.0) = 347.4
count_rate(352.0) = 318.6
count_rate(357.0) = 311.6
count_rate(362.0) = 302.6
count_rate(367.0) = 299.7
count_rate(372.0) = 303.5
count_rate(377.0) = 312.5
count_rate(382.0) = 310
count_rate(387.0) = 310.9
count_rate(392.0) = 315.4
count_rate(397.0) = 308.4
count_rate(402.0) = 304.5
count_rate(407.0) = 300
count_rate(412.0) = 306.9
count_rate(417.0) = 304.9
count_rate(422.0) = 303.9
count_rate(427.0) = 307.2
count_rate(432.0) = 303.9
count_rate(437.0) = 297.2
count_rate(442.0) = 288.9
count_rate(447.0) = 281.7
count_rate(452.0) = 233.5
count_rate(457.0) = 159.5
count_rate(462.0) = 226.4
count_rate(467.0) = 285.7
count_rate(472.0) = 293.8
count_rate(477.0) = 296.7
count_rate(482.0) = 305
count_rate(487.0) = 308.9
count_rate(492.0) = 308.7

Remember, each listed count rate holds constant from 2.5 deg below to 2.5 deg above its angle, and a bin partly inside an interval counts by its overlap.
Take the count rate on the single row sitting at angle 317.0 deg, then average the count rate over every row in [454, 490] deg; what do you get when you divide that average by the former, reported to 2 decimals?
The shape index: 0.89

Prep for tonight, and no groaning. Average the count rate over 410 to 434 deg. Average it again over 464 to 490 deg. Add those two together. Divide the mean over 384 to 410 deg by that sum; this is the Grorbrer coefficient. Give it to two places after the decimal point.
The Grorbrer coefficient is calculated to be 0.51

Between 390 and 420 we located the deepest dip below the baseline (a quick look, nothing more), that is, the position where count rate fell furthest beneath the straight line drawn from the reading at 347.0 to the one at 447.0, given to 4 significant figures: 407.0 deg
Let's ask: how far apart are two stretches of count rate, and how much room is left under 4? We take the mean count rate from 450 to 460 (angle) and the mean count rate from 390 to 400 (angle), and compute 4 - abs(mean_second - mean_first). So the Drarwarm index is -111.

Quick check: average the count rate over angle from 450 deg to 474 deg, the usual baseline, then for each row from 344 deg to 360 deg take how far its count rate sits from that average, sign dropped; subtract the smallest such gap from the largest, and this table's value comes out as 36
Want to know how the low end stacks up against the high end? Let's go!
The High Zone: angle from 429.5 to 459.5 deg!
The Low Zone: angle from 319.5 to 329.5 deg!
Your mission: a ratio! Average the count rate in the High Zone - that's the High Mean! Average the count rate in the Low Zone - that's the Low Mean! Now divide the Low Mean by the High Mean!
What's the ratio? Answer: 1.21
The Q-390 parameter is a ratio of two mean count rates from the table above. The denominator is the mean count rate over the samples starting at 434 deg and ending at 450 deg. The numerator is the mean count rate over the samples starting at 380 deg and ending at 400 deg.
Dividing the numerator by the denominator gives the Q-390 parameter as 1.08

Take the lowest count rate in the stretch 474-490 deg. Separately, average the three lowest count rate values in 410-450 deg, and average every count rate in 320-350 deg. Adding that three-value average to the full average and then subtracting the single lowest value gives 343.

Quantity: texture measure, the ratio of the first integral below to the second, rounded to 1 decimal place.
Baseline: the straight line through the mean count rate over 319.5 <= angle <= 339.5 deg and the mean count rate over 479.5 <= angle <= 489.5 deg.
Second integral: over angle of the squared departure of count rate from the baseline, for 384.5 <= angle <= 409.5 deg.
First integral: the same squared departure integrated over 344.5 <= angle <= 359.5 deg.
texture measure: 0.5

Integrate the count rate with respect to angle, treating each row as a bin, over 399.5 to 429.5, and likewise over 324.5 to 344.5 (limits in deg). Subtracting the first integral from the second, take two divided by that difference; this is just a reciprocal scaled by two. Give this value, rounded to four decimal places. -0.0010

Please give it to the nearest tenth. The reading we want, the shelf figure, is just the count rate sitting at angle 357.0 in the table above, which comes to 311.6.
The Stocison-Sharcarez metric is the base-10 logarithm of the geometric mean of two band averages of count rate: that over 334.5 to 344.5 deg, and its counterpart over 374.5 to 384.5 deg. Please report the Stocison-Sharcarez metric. 2.54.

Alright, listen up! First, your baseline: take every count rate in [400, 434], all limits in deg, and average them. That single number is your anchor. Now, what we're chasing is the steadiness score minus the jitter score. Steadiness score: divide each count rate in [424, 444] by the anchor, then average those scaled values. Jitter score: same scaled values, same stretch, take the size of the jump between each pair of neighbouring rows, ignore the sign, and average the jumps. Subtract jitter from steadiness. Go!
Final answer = 0.96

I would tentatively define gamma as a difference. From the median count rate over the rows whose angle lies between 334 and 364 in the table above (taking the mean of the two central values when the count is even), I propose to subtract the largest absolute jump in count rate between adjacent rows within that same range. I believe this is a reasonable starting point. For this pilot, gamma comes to 292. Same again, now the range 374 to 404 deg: 303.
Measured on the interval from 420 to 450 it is 292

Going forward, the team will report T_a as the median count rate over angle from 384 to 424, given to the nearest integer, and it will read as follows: 306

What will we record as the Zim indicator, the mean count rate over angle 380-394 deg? 312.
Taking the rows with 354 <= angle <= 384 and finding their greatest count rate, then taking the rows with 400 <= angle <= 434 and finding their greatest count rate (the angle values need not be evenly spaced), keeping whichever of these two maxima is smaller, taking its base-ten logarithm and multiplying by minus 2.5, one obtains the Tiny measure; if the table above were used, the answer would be -6.22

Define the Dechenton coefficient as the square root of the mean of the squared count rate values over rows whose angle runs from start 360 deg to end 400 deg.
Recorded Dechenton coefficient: 308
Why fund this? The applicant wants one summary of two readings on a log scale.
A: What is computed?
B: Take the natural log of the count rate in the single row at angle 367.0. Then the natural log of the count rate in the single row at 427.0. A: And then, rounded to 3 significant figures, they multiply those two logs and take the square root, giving 5.72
